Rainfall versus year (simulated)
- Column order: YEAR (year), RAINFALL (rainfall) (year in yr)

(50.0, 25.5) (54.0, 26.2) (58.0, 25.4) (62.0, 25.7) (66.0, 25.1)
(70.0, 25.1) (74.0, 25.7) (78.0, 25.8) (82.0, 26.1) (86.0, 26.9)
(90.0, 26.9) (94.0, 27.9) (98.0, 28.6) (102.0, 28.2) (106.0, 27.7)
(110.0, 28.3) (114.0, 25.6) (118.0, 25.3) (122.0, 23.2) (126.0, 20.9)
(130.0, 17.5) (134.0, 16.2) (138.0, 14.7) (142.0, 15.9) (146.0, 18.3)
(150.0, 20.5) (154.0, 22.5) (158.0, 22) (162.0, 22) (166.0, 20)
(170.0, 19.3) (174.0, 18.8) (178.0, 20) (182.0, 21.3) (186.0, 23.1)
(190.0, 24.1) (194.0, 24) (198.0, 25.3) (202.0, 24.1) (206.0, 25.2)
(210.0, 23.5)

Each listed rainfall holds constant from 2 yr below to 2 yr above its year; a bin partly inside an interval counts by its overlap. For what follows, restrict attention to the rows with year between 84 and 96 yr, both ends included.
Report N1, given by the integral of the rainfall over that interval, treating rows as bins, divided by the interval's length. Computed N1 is 27.2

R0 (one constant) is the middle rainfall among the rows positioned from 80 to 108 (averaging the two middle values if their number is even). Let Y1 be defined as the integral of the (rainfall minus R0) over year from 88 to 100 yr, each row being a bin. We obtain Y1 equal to 1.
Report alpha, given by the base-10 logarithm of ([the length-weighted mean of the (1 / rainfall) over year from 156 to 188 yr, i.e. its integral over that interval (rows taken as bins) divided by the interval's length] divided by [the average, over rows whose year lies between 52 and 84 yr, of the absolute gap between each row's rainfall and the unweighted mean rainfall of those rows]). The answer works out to -0.8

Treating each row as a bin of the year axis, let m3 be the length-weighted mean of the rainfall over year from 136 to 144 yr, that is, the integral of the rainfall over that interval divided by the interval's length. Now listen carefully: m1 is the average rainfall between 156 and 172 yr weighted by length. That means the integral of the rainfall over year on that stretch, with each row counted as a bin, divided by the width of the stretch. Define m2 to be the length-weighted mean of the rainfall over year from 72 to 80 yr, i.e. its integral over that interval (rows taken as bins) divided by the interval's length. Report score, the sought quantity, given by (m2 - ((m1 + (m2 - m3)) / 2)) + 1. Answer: 11.1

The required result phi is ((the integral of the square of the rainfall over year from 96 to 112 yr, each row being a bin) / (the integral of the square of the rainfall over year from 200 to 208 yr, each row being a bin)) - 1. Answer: 1.6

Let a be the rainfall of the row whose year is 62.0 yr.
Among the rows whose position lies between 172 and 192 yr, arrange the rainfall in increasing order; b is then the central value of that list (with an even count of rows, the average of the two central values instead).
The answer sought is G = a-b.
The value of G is 4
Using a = 25.7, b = 21.3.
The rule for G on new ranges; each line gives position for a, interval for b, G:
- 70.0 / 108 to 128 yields 0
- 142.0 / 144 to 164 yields -6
